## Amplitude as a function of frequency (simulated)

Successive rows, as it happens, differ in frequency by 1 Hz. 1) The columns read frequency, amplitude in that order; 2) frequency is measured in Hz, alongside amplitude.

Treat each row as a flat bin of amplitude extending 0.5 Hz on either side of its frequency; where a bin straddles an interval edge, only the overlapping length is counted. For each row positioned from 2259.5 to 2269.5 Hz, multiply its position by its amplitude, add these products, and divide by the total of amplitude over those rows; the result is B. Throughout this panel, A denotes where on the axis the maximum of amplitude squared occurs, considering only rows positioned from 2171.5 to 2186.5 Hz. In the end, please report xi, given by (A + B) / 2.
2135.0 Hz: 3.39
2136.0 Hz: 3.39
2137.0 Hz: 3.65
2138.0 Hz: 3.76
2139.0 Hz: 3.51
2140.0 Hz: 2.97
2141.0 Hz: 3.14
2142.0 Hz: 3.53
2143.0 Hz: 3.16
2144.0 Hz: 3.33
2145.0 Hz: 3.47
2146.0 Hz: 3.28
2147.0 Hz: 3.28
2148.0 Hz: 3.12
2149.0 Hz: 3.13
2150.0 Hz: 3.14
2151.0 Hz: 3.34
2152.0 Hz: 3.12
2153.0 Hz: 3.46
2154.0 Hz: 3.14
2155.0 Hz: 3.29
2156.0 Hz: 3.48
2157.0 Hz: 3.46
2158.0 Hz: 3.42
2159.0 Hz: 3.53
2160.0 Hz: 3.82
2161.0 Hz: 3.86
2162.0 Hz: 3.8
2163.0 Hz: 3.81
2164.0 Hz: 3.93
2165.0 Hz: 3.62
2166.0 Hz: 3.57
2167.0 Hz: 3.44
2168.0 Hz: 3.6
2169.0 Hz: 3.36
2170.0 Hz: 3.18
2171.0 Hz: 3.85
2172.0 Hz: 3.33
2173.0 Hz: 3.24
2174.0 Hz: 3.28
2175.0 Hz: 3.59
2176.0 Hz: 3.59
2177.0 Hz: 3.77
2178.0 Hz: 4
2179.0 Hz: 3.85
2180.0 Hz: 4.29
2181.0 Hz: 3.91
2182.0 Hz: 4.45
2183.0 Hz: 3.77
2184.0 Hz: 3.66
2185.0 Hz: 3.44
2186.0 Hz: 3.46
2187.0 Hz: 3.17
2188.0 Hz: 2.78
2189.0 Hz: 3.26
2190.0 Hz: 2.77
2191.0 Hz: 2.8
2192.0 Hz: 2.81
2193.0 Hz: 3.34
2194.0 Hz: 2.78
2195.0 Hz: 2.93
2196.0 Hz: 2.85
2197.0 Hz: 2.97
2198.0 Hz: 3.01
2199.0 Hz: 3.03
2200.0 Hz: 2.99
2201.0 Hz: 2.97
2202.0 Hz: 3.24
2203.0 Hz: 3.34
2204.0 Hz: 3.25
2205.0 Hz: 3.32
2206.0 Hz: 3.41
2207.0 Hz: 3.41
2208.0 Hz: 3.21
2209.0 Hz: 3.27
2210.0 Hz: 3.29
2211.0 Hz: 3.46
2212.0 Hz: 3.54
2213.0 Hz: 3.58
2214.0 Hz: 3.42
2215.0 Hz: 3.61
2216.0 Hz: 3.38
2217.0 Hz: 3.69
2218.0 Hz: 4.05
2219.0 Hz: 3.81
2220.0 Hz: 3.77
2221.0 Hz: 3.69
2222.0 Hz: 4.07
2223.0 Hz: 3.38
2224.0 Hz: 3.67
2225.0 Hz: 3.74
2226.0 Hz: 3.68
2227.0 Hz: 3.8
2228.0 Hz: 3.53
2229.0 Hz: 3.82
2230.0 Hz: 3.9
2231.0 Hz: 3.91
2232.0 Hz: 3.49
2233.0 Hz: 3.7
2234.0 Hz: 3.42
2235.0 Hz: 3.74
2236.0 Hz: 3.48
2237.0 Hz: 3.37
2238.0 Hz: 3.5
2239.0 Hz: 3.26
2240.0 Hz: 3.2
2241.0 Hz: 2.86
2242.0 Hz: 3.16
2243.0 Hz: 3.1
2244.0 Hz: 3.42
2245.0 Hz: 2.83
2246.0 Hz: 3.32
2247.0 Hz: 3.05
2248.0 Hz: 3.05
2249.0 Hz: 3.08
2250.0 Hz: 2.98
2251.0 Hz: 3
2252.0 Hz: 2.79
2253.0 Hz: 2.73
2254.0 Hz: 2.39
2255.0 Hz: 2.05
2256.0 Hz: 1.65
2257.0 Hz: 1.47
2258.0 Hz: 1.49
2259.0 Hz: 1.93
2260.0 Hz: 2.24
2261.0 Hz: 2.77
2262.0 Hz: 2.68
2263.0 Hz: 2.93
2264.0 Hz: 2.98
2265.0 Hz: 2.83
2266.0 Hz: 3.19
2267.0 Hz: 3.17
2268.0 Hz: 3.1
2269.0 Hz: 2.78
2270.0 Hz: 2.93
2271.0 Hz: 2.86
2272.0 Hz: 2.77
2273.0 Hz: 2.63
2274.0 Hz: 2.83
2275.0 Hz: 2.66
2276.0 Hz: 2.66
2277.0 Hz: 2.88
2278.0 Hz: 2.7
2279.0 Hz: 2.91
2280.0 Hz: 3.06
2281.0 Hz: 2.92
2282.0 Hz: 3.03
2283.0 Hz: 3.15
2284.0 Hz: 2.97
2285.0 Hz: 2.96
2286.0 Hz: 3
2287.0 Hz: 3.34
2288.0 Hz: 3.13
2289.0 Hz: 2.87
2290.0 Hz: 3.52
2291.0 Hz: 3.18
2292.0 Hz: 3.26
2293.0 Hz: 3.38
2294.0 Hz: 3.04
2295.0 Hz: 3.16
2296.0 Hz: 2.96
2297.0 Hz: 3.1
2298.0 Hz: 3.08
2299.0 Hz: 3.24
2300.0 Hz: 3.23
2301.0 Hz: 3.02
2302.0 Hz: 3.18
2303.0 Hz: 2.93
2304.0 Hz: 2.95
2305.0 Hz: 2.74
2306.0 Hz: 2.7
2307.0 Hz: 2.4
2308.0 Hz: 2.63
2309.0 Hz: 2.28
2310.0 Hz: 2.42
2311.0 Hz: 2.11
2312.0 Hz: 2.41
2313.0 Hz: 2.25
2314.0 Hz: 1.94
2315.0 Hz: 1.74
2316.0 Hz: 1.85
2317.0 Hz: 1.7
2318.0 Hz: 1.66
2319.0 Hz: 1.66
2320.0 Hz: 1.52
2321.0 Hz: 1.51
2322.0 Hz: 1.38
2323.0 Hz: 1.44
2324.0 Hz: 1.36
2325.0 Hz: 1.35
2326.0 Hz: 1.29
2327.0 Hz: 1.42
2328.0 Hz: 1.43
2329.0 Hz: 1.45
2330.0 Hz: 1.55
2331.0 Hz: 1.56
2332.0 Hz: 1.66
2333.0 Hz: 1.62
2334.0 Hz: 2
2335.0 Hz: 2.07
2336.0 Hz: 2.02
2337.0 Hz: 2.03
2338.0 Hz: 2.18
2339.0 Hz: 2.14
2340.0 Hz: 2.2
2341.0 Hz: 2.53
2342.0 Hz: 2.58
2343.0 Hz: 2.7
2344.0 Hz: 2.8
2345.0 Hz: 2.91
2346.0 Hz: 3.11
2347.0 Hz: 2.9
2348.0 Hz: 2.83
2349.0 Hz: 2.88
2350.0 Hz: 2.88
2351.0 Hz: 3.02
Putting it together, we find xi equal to 2223.3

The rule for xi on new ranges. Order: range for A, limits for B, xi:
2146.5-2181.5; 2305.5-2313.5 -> 2244.7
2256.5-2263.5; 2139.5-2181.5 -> 2212.1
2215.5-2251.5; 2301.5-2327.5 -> 2267.2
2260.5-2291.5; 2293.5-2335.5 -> 2300.6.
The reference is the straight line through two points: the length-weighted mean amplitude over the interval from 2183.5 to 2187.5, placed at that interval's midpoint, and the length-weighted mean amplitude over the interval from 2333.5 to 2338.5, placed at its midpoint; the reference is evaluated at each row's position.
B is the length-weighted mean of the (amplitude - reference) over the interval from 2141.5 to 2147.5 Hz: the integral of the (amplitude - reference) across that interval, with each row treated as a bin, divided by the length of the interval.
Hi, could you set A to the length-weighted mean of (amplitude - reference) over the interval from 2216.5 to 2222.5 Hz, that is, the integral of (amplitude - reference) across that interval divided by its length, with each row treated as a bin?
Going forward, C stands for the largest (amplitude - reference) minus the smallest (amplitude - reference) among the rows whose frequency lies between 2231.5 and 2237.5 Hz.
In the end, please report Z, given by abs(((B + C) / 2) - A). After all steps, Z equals 0.8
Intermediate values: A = 0.7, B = -0.5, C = 0.35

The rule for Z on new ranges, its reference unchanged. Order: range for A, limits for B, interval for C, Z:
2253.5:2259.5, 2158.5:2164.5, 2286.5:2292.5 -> 1.4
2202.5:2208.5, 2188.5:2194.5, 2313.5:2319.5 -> 0.2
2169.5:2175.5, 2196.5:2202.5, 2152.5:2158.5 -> 0.2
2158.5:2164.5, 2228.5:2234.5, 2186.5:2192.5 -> 0.5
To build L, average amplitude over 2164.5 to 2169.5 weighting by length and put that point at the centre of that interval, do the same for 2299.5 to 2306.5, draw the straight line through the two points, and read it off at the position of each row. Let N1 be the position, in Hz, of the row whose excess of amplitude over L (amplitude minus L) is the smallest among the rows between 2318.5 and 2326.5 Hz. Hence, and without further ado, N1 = 2326.0 Hz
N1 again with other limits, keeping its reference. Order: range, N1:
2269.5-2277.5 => 2273.0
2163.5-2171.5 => 2170.0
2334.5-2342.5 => 2336.0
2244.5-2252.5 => 2252.0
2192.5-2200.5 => 2194.0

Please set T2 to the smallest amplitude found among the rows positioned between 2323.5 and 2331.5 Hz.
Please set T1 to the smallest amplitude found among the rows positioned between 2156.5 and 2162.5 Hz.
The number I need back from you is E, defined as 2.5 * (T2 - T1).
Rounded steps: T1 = 3.42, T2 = 1.29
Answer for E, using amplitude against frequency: -5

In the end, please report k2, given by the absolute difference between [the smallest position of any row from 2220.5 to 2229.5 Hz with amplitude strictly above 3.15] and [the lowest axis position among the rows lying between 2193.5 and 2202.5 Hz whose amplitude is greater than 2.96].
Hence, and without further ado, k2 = 24 Hz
